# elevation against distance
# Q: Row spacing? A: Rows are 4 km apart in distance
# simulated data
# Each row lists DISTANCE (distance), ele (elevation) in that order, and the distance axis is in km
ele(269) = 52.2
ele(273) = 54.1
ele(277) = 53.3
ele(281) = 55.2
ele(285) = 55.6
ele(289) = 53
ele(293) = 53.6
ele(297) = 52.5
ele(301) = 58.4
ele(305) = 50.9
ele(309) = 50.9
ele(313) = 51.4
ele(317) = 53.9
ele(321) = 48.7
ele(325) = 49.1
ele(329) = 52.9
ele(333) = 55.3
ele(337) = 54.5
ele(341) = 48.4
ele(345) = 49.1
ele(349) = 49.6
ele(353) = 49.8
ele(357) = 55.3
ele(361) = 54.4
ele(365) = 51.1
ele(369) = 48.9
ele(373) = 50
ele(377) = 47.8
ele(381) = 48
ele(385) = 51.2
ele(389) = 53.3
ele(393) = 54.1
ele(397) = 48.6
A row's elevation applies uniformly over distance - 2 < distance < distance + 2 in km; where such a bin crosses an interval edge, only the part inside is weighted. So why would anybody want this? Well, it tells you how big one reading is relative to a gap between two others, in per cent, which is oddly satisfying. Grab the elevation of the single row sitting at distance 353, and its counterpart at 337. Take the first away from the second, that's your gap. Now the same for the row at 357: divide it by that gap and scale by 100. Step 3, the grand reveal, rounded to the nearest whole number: 1177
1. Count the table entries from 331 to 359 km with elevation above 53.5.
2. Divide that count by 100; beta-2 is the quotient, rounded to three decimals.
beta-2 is 0.030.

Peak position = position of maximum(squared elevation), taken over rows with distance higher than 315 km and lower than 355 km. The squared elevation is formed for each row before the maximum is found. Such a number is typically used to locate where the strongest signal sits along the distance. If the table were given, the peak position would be 333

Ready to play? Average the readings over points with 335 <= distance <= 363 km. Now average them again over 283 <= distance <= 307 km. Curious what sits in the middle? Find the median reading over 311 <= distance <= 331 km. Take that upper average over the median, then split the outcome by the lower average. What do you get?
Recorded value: 0.0186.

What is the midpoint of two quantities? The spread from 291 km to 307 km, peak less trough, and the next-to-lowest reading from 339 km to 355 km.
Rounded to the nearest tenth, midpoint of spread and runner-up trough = 28.3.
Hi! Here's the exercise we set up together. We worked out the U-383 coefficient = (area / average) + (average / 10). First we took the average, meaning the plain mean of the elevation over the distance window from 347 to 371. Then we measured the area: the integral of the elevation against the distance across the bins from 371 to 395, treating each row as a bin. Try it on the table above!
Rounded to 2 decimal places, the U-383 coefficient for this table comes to 28.79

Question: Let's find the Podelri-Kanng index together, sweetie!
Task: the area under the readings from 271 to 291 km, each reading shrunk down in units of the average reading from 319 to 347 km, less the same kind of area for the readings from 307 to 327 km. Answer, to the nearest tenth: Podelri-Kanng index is 1.3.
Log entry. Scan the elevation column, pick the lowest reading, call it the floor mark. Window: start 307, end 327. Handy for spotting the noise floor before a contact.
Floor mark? 48.7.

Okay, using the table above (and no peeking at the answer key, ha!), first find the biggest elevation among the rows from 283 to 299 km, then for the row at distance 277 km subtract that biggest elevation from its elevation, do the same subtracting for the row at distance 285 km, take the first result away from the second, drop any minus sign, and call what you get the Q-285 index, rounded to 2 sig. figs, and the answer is 2.3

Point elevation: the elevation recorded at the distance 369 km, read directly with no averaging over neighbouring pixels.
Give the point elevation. 48.9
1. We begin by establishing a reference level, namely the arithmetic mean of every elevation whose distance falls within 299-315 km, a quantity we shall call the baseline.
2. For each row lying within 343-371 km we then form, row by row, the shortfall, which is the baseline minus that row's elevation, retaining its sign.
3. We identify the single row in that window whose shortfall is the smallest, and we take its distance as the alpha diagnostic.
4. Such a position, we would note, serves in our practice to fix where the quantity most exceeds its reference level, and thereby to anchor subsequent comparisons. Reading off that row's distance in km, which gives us 357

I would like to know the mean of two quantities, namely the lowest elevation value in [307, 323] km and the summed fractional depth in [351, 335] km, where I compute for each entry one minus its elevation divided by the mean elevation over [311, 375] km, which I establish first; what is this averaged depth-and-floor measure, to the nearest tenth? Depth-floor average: 24.4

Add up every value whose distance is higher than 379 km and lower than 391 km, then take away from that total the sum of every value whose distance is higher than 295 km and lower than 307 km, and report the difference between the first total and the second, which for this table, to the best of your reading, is -9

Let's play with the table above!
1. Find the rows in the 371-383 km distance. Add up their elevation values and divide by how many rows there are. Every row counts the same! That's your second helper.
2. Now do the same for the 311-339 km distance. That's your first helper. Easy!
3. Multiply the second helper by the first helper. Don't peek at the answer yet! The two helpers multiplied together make 2540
